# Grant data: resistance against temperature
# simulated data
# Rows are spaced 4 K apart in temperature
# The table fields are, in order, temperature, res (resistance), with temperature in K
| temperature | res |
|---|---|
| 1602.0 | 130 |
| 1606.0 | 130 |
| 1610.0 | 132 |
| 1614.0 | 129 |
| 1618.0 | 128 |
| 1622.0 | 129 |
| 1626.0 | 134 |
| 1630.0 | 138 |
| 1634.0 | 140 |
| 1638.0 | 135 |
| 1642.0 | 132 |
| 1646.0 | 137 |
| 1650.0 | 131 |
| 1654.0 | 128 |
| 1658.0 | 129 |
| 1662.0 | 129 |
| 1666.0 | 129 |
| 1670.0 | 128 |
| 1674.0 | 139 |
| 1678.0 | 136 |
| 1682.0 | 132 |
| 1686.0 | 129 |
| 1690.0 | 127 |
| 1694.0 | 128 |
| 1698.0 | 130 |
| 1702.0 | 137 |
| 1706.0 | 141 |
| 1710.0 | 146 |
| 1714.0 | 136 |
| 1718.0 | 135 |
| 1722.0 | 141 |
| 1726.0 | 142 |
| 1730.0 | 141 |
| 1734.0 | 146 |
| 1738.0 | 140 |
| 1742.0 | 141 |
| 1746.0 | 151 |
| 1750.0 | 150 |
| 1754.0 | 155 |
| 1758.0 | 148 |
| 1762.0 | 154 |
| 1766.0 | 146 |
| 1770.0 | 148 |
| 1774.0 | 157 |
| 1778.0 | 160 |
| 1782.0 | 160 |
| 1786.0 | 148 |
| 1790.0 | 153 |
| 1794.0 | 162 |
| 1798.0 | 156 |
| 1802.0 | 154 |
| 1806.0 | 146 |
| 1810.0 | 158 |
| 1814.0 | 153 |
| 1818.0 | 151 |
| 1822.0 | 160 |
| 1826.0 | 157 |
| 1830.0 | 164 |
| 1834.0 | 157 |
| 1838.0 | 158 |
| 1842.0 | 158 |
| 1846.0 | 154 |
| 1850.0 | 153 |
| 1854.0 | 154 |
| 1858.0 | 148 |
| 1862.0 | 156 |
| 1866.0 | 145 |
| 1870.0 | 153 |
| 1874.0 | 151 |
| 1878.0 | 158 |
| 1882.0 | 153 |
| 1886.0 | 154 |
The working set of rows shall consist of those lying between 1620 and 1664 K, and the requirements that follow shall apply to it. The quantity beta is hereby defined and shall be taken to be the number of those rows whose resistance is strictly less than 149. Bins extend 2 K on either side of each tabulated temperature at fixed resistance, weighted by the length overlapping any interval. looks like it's 11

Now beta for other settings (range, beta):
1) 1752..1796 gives 4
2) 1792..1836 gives 1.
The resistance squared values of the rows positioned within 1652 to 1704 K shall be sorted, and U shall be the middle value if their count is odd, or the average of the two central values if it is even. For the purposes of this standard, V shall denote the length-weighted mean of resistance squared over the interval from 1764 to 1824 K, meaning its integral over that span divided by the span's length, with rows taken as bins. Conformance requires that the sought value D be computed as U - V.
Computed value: -7144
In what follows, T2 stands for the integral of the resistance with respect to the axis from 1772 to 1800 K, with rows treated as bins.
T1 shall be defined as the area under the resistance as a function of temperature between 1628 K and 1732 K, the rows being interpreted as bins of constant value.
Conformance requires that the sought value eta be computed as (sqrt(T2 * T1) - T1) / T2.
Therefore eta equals -1.4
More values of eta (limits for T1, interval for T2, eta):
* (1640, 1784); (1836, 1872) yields -1.7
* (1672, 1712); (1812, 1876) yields 0.2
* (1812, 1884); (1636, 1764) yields 0.2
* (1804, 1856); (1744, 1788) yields -0.1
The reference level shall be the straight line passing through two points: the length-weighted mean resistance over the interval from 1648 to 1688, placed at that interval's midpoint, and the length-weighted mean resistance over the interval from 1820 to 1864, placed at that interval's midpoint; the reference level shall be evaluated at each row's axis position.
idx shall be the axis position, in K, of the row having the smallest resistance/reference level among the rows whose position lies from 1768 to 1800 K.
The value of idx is 1786.0 K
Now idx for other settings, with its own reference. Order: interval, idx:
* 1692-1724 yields 1694.0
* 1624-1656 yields 1654.0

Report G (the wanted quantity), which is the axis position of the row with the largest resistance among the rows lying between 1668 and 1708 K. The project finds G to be 1706.0 K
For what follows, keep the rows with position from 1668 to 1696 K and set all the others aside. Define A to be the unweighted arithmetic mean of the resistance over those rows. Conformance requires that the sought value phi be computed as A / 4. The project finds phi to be 32.8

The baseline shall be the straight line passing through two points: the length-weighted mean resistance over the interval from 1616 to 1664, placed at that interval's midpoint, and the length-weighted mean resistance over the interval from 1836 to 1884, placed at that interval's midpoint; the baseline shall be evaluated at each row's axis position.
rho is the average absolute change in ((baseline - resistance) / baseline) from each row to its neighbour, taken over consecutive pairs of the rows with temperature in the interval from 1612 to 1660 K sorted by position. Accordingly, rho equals 0.024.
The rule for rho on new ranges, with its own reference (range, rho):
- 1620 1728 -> 0.027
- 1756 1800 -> 0.041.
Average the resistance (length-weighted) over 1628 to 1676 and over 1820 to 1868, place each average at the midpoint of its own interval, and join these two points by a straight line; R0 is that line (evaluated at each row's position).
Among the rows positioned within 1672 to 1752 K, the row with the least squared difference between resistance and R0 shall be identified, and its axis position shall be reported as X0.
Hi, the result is 1678.0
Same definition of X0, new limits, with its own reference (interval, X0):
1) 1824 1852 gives 1846.0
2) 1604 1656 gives 1642.0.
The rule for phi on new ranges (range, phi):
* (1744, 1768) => 37.7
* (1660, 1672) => 32.2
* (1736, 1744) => 35.1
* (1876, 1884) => 38.9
